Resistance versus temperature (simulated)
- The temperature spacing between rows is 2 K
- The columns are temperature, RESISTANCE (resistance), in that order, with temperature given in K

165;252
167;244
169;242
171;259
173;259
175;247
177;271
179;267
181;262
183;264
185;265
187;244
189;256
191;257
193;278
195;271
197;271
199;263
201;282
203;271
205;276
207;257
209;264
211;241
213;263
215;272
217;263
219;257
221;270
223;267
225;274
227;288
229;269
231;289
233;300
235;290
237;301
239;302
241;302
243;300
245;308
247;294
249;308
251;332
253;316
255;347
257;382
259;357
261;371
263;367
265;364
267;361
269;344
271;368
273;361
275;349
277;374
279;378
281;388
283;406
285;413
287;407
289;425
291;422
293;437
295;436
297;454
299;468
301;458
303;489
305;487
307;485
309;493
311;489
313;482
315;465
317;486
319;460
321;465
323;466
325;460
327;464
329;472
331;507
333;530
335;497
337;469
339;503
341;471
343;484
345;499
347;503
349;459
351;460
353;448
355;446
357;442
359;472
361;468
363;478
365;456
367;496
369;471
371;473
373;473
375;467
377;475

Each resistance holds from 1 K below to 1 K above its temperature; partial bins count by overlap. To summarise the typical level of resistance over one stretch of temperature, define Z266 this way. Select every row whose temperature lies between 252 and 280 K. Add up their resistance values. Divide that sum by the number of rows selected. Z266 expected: 360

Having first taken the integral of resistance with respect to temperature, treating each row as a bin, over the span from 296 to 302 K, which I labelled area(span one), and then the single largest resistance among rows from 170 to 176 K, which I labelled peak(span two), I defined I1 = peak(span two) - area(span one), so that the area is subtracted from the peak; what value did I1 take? -2501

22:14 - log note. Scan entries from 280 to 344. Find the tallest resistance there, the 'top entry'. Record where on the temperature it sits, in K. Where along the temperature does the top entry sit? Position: 333 K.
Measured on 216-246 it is 245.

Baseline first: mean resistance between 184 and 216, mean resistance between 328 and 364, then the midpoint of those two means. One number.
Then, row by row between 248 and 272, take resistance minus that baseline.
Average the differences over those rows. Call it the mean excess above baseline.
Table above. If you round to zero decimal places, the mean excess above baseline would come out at -20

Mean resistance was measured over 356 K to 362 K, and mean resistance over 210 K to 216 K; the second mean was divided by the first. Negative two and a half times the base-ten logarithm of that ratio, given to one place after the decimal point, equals 0.6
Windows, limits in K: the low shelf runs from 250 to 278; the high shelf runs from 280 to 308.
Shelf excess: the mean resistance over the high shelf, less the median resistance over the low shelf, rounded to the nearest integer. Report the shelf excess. 80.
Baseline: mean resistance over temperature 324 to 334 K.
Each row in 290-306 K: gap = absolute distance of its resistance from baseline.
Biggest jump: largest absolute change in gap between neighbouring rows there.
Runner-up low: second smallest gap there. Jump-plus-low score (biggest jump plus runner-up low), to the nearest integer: 29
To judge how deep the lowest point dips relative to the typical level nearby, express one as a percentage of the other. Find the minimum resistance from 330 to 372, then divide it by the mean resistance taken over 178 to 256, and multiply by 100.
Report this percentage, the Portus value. 158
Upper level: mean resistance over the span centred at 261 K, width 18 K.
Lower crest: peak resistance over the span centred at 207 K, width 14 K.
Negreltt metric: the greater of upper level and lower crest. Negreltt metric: 357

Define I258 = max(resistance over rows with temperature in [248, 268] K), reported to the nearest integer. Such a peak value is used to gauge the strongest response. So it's 382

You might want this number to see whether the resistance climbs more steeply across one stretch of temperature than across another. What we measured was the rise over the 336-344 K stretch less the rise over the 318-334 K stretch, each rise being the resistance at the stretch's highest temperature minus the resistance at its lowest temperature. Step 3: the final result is -55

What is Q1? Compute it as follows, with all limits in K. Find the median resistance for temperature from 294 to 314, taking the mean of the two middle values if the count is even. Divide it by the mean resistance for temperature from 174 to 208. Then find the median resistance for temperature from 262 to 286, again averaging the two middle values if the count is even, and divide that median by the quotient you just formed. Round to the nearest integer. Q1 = 201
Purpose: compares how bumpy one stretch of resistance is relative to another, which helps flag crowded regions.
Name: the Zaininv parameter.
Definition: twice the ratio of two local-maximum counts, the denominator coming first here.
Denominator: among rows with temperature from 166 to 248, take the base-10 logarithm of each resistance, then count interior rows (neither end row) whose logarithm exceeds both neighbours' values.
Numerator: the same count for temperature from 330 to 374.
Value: 1.3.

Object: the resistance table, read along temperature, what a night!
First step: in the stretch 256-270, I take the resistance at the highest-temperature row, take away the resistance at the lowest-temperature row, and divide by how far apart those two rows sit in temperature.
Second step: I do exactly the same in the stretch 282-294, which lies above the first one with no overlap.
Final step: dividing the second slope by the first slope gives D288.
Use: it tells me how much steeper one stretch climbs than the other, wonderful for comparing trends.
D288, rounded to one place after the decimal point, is -1.0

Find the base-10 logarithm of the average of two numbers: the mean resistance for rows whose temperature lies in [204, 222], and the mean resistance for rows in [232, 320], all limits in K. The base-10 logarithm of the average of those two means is 2.51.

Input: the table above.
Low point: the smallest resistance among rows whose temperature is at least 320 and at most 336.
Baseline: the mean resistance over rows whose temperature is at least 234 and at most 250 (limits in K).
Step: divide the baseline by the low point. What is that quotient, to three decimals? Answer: 0.654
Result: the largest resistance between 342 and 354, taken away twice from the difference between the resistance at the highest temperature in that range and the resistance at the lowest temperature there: -1042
